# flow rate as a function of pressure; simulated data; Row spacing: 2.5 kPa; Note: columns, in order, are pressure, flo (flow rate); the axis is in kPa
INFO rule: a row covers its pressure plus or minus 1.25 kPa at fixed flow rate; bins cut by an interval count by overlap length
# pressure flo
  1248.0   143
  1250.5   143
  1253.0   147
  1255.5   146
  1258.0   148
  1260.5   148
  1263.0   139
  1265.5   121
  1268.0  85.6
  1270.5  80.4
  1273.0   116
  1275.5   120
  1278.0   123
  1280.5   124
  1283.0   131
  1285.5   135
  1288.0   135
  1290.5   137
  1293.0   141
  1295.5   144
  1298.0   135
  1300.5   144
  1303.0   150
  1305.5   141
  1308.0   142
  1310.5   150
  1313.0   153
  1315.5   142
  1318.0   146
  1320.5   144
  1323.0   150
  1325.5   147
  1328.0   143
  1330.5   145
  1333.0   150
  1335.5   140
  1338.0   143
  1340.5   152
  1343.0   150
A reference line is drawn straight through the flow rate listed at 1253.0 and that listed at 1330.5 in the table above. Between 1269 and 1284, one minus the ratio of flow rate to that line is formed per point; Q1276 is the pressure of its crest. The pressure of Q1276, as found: 1270.5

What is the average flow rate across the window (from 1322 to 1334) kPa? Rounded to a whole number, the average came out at 147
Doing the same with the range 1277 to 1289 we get 130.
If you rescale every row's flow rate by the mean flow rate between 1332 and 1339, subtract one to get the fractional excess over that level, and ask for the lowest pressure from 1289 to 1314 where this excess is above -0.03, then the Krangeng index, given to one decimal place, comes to 1293.0 kPa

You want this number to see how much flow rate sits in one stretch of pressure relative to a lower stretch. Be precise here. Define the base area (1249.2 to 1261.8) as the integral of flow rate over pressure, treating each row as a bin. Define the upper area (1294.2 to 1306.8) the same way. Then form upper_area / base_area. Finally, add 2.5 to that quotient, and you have 3.48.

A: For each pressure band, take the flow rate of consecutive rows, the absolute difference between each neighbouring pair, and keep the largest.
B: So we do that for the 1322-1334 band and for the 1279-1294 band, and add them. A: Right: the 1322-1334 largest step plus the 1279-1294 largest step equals 12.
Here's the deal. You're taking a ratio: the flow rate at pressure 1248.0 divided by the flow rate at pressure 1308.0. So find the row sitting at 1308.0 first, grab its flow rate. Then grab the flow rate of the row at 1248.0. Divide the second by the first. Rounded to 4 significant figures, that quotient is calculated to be 1.007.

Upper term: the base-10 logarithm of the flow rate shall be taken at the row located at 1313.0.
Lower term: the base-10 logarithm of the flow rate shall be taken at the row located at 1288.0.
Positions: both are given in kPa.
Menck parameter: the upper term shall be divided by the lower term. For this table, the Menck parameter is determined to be 1.03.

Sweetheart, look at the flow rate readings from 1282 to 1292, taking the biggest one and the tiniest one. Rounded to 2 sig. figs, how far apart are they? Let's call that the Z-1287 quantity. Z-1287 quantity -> 6.0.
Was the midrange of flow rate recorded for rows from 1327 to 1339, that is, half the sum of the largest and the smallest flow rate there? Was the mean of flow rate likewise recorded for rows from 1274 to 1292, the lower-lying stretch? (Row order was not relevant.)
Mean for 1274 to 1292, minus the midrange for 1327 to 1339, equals -16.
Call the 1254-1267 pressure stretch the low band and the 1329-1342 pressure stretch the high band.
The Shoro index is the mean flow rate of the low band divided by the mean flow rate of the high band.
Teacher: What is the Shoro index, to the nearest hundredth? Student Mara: 0.96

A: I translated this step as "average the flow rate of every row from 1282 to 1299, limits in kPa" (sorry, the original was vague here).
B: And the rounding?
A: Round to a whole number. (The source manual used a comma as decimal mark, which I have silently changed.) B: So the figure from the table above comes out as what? 137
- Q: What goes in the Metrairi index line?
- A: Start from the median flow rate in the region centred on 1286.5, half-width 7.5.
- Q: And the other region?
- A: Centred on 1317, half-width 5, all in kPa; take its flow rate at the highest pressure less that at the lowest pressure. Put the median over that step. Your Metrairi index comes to -15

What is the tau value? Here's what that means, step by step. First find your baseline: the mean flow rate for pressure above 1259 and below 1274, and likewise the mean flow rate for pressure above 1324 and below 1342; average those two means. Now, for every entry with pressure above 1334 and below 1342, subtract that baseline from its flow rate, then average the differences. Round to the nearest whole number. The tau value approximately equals 15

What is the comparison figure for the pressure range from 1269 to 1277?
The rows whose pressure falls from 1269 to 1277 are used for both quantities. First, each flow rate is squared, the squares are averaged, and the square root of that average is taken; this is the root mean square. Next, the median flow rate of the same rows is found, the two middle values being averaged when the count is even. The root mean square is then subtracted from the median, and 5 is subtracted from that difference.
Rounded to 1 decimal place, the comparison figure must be 4.0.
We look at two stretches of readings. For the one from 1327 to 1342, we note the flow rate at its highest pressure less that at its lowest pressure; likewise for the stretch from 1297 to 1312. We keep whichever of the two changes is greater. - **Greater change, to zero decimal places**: 15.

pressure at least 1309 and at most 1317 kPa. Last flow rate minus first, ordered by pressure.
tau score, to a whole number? -8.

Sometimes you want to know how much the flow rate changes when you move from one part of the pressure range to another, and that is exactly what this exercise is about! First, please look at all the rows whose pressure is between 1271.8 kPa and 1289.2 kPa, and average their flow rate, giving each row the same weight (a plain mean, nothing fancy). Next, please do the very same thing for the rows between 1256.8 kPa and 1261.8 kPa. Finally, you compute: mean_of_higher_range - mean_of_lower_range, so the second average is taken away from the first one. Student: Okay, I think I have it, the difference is -22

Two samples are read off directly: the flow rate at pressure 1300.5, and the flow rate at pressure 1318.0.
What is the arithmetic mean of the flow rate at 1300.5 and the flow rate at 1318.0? 145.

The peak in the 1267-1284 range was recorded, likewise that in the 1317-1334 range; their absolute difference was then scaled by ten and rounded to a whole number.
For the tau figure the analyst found 190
